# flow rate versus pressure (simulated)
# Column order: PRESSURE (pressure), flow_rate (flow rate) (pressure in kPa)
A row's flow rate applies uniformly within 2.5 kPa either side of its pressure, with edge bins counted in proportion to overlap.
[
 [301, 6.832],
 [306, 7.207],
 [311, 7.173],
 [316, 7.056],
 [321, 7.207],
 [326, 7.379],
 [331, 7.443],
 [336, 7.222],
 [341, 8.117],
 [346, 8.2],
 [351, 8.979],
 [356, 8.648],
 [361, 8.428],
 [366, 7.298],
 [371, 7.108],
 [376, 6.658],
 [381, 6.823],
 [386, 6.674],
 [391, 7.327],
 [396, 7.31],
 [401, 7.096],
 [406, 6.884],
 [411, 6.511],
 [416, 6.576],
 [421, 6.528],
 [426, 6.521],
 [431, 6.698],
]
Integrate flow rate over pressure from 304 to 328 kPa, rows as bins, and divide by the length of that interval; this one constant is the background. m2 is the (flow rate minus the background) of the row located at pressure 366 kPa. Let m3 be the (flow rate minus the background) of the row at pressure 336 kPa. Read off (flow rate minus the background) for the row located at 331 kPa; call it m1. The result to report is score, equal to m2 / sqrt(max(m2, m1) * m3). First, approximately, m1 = 0.2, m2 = 0.1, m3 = 0.02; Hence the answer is 1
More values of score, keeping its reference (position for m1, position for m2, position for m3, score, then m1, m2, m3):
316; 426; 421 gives -2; -0.1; -0.7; -0.67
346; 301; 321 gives -5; 1.0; -0.4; 0.01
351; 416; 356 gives 0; 1.8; -0.6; 1.45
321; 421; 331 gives -17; 0.0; -0.7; 0.24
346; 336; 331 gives 0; 1.0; 0.0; 0.24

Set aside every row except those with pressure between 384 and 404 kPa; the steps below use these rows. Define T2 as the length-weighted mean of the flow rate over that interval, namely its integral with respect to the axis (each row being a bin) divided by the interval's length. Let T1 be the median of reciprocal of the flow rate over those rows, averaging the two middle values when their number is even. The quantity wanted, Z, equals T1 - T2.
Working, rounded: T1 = 0.139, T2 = 7.1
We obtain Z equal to -7.0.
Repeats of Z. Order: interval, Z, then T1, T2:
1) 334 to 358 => -8.1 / 0.122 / 8.2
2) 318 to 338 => -7.2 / 0.137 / 7.3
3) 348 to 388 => -7.5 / 0.139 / 7.6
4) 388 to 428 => -6.7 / 0.149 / 6.8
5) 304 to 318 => -7.0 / 0.139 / 7.1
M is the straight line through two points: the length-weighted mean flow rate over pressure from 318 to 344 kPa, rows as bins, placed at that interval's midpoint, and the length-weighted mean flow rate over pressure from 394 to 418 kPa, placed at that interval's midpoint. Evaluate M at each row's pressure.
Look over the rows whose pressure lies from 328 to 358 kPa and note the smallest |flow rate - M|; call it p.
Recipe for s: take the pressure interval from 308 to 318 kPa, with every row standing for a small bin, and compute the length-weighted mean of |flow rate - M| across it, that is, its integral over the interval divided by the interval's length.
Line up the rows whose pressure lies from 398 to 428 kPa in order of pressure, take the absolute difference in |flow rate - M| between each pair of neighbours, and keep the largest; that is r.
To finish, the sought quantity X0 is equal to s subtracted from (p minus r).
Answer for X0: -0.8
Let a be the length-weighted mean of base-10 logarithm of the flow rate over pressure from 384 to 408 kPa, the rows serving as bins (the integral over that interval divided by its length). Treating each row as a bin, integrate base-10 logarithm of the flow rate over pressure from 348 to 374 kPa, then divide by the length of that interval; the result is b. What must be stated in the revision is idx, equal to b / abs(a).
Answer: 1.07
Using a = 0.849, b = 0.905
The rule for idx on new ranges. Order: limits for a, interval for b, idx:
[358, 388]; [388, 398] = 1.01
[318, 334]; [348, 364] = 1.08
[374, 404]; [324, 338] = 1.03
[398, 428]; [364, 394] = 1.02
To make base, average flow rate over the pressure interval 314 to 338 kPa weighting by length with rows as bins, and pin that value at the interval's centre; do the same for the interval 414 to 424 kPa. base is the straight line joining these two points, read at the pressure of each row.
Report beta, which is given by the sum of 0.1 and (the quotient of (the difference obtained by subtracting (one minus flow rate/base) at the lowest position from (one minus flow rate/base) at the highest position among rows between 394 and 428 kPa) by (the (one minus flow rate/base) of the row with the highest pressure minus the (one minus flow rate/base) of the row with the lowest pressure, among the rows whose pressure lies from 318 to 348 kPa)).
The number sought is -0.4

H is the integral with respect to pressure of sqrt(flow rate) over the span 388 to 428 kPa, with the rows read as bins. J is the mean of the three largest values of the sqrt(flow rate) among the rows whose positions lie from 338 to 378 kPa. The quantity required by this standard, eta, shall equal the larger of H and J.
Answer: 105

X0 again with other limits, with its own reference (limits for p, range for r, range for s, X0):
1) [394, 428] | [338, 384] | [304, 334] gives -1.4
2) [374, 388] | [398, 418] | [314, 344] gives -0.4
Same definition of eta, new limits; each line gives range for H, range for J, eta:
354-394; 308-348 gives 108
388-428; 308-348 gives 105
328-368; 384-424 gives 113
